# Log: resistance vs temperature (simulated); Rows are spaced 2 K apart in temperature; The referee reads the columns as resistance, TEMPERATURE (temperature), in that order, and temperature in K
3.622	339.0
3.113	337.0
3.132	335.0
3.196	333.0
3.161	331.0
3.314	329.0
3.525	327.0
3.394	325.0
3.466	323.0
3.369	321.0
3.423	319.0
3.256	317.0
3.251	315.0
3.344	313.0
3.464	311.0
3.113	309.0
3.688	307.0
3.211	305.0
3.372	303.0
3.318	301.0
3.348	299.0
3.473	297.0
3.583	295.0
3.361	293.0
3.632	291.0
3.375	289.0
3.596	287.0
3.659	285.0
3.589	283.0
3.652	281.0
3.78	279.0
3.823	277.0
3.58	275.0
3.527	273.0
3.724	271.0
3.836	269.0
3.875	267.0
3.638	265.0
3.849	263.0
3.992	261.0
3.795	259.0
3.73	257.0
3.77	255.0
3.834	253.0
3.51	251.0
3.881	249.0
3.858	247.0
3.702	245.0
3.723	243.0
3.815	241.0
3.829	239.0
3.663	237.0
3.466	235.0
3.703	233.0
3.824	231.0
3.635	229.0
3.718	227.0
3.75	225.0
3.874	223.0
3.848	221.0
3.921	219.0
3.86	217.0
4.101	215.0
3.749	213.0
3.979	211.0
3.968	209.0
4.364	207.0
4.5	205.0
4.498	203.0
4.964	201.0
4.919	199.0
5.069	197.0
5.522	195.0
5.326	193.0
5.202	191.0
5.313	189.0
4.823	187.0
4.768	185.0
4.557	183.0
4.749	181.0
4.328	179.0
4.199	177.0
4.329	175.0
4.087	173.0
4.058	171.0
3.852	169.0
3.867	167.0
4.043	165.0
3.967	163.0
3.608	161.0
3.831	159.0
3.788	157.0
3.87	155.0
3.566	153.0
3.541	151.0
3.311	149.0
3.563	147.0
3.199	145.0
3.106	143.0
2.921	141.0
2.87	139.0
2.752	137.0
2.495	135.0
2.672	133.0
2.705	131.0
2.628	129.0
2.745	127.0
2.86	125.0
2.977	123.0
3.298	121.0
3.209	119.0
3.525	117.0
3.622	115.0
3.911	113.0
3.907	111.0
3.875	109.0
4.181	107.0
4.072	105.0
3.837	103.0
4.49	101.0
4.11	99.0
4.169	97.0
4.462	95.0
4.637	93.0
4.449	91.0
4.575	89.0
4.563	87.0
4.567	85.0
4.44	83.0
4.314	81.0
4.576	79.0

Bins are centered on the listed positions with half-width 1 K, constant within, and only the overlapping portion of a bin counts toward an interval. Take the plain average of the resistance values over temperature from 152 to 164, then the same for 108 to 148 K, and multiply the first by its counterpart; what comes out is 11.9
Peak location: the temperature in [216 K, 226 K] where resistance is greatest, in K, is 219.0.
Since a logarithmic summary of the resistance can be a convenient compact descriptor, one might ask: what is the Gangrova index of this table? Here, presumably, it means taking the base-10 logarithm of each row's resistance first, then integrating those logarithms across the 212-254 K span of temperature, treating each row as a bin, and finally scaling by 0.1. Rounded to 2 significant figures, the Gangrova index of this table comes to 2.4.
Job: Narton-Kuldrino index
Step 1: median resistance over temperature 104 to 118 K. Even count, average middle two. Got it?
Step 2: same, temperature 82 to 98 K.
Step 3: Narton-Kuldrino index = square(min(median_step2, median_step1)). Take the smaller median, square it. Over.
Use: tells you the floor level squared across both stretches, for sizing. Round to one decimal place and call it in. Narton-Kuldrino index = 15.3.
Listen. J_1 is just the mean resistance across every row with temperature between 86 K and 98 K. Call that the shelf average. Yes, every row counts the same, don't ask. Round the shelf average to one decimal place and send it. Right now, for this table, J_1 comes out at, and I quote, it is 4.5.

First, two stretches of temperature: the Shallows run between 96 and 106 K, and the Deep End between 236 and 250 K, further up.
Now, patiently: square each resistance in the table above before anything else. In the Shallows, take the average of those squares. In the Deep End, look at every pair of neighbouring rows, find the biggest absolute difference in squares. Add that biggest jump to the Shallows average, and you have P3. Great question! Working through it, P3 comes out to 18.4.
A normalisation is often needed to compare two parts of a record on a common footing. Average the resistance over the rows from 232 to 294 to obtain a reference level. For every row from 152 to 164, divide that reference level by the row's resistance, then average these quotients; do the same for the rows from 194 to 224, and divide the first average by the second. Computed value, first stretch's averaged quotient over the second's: 1.1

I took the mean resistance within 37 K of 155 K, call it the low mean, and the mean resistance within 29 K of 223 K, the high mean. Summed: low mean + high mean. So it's 7.7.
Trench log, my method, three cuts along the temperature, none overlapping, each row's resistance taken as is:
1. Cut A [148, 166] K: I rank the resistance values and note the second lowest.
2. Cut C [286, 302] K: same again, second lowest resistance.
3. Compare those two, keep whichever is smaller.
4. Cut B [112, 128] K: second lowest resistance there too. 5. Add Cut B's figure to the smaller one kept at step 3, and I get 6.2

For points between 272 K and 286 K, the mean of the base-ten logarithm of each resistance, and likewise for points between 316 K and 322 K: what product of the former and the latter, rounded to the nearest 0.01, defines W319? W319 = 0.30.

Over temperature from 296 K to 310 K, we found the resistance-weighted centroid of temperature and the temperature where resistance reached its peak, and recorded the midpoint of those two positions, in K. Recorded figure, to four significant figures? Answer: 305.0 K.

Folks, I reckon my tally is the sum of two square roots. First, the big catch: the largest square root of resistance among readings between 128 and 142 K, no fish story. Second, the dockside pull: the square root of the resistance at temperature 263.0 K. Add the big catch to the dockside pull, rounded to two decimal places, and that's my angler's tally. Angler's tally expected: 3.67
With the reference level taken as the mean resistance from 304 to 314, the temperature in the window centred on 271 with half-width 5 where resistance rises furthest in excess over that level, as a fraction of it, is 267.0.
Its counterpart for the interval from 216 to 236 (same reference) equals 219.0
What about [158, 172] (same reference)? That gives 171.0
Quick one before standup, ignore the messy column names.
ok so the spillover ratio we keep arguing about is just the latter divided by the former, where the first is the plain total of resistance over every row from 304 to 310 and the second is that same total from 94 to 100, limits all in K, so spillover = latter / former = 1.27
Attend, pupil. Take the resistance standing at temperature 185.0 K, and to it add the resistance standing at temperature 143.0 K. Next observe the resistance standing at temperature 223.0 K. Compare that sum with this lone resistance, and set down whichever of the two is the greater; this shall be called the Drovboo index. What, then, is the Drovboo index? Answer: 7.9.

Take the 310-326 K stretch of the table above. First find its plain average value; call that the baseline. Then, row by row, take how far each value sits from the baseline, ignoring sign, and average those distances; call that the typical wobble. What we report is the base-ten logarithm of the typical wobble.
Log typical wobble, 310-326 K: -1.18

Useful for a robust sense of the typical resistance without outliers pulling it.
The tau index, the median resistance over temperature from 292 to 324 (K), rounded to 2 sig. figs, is 3.4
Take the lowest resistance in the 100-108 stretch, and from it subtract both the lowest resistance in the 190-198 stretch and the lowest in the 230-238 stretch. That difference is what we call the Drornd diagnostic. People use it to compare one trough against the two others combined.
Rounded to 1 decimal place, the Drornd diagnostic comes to -4.7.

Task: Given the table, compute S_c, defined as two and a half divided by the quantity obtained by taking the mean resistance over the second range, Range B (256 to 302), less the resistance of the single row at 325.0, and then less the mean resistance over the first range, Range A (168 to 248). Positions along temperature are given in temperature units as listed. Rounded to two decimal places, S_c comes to -0.63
